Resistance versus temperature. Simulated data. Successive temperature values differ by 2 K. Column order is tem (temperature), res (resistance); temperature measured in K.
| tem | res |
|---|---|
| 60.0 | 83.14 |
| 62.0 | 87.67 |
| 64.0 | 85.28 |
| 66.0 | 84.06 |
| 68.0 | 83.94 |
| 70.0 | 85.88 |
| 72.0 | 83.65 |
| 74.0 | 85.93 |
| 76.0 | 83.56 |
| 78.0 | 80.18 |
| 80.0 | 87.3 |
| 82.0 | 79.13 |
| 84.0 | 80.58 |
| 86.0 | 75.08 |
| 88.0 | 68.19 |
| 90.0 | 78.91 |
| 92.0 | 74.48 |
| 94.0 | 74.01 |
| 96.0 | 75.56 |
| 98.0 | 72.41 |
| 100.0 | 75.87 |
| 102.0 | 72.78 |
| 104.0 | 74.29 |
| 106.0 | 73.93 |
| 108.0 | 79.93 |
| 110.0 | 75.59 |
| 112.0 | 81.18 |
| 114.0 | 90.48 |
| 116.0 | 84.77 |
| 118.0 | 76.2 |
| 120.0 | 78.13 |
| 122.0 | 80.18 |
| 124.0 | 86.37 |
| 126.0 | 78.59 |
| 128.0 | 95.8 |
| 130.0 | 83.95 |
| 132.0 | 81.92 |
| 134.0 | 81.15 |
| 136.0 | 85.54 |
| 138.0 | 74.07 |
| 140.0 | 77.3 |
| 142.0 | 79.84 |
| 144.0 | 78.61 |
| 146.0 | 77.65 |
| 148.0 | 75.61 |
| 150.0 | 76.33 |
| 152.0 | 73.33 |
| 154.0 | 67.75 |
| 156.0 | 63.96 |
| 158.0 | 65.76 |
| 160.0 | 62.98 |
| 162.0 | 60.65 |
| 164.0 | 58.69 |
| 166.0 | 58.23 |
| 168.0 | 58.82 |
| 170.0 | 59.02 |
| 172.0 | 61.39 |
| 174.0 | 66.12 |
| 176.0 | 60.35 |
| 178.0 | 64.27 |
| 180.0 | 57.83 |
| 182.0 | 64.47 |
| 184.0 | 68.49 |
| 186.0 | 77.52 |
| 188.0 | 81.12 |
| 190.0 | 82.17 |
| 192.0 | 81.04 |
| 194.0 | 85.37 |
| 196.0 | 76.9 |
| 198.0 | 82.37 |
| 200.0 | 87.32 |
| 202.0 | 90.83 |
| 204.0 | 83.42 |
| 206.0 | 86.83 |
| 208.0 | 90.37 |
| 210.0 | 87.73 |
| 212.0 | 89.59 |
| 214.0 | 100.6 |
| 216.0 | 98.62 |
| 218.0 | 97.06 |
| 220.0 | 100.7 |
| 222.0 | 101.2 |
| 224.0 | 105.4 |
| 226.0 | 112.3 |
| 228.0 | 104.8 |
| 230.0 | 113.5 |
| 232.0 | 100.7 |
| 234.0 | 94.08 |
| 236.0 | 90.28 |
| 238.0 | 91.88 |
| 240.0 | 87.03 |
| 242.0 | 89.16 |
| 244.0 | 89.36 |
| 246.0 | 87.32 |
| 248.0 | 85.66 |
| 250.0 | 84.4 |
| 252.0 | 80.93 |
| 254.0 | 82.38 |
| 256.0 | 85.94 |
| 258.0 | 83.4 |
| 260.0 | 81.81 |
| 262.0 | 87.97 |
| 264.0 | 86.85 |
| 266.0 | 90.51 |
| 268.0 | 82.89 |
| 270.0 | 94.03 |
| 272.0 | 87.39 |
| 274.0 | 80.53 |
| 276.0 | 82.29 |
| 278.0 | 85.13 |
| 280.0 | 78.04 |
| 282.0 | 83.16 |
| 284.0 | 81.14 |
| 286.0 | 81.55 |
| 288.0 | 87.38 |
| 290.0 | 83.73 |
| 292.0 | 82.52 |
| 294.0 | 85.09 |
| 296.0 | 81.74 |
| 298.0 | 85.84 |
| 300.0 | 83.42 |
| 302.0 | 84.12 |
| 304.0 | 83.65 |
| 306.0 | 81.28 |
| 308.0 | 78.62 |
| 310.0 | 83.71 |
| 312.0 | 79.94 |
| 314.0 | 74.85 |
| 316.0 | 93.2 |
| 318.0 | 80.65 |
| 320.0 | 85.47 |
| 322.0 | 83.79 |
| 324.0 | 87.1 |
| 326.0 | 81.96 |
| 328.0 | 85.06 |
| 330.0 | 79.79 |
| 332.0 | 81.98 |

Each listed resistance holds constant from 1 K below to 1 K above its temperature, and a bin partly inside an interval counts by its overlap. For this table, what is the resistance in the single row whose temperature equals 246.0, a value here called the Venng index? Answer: 87.32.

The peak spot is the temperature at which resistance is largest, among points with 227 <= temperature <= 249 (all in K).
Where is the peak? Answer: 230.0 K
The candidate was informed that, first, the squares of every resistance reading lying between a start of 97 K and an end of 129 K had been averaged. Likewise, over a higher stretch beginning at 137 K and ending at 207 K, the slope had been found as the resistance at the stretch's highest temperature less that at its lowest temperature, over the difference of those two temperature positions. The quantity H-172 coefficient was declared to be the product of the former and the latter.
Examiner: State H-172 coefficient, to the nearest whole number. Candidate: 1202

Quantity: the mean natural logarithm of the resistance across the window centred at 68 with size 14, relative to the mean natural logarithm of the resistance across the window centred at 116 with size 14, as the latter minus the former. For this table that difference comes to -0.053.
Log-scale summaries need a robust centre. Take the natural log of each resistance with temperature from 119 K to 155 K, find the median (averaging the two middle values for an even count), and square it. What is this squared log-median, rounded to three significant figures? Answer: 19.0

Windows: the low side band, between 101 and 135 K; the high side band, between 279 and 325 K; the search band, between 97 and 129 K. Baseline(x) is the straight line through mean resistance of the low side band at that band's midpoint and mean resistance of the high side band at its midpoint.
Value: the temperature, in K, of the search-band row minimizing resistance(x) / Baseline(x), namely 98.0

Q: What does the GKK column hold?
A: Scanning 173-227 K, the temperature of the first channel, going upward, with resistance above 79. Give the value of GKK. 188.0 K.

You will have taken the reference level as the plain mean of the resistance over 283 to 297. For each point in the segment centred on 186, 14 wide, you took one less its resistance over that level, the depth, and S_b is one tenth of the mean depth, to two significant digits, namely 0.012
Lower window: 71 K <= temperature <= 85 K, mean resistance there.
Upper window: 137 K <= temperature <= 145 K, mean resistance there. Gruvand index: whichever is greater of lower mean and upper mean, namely 83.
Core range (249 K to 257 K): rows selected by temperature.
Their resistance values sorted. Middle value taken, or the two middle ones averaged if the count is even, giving 83.4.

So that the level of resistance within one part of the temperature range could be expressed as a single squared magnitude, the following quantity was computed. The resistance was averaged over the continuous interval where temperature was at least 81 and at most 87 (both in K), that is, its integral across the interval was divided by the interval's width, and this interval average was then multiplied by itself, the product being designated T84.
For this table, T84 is 6125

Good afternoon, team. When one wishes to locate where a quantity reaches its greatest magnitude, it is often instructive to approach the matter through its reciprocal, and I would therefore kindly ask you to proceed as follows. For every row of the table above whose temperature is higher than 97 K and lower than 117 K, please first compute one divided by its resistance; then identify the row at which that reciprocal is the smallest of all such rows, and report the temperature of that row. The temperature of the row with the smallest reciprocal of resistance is 114.0 K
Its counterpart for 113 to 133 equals 128.0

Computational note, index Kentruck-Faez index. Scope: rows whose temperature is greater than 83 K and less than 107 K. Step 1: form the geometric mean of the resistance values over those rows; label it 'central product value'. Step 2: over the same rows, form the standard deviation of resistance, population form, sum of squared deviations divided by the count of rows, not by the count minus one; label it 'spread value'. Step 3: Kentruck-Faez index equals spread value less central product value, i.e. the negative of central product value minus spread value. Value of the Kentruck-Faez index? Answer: -72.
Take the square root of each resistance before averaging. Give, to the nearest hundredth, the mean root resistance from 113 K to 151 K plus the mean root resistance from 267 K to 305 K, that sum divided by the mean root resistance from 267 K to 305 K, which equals 1.98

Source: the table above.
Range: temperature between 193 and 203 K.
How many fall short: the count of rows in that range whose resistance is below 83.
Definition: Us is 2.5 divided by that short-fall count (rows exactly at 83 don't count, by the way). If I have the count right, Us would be 1.25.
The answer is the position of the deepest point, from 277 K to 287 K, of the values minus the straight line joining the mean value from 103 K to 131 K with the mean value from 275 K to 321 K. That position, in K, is 280.0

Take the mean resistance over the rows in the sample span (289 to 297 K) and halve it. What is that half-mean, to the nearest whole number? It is 42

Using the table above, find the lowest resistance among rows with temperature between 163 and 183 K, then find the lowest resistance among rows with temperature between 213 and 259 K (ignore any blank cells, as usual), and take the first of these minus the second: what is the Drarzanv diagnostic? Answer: -23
